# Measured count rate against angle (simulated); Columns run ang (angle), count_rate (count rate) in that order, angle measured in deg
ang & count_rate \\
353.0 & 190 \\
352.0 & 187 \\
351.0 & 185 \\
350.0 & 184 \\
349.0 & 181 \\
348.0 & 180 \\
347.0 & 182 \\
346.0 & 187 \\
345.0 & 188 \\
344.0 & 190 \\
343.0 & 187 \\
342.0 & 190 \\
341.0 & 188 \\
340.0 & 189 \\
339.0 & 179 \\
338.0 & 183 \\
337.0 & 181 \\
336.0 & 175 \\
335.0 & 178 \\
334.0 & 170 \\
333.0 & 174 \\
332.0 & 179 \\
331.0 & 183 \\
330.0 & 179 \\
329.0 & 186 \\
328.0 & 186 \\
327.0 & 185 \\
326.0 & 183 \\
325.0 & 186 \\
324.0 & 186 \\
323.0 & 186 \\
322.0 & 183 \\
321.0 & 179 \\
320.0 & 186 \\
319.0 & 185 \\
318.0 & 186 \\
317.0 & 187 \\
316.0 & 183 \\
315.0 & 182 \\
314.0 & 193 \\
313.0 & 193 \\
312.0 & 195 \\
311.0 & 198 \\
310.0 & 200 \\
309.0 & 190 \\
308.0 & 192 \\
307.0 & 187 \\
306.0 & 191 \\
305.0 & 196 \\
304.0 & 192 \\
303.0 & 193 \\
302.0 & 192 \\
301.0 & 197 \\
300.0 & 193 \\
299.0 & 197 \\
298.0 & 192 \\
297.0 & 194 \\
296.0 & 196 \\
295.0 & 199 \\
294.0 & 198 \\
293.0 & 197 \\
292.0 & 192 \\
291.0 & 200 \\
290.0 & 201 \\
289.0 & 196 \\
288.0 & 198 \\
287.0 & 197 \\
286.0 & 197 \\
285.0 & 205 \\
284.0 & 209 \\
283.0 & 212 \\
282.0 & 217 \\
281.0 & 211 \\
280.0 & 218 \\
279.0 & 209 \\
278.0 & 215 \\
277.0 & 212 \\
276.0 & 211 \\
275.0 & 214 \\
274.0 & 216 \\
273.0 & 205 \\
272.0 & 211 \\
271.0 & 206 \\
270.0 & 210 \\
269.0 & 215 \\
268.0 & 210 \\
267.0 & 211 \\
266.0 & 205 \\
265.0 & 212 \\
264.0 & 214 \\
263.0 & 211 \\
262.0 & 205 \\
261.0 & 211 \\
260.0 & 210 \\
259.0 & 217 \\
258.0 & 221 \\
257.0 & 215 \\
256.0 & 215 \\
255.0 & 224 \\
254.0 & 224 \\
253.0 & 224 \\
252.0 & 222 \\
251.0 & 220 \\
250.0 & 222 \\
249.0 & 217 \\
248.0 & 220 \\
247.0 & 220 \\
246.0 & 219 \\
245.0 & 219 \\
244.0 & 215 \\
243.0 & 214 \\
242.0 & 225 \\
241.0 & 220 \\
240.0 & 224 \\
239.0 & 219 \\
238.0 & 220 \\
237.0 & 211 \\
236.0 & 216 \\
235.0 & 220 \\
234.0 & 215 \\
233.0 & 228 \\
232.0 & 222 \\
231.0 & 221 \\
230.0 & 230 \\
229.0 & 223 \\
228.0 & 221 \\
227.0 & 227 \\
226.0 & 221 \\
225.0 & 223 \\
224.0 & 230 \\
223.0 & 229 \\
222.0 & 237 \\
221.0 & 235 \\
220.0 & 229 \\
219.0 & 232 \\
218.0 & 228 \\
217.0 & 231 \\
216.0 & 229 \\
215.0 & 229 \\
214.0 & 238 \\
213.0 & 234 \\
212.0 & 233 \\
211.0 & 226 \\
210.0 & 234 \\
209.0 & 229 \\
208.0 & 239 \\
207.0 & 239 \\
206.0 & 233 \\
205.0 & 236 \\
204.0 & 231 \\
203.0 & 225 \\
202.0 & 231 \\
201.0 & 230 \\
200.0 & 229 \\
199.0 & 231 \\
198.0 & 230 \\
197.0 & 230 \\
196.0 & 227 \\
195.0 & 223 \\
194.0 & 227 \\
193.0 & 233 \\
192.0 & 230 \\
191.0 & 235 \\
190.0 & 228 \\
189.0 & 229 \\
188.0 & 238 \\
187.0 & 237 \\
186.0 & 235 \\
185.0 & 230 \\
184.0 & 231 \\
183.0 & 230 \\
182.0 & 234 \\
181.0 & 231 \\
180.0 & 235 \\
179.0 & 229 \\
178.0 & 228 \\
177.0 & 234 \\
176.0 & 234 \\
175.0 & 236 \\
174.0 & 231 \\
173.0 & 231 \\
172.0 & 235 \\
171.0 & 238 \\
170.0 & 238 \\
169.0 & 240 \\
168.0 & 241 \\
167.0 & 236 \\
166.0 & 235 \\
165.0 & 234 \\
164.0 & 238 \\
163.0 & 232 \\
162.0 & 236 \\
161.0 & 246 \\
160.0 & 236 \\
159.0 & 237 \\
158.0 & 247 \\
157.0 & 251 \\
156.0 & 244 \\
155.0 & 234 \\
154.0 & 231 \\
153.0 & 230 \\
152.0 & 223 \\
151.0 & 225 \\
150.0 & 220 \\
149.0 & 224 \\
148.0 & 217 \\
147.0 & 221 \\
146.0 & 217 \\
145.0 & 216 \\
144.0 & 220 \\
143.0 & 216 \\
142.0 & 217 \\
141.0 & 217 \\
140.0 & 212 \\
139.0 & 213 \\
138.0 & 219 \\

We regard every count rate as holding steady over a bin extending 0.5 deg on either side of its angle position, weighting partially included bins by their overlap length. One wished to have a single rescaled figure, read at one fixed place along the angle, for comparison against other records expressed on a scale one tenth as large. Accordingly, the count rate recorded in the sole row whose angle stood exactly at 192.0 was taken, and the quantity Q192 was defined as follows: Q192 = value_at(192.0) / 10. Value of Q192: 23.0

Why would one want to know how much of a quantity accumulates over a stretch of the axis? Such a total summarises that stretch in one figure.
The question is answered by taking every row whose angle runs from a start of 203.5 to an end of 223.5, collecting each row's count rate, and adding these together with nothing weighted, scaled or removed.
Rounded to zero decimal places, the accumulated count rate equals 4651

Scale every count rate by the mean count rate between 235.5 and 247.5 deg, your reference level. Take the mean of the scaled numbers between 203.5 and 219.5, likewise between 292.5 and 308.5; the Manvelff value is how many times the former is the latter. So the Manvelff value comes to 1.20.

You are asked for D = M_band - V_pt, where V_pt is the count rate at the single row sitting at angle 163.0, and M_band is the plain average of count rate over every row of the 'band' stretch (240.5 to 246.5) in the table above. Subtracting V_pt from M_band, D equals -13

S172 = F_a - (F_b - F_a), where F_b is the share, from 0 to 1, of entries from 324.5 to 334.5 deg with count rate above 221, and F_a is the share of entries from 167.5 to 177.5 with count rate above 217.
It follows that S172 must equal 2.0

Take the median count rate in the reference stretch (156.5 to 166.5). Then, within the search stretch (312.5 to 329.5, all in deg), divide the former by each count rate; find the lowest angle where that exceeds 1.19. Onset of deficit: 313.0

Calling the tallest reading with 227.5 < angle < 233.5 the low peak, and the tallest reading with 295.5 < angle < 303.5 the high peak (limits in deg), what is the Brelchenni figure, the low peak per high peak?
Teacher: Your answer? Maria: 1.17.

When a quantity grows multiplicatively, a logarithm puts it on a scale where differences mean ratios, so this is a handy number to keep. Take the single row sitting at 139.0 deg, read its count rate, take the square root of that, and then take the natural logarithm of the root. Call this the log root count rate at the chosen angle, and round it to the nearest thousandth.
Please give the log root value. 2.681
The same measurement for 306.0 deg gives 2.626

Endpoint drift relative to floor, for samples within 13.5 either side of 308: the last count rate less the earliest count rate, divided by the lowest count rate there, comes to -0.11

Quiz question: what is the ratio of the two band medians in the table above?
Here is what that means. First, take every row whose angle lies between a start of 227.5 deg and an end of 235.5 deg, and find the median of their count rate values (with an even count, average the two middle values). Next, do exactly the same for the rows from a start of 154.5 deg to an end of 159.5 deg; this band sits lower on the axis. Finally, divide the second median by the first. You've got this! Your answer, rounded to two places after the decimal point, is 1.10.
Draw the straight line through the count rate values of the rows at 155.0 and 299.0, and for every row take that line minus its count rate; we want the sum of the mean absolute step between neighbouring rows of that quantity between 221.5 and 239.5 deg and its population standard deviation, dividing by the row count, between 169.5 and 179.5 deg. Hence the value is 8.2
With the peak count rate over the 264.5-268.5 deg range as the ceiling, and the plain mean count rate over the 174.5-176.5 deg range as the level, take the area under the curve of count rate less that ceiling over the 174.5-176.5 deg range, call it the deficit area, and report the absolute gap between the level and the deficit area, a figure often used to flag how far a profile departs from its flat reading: 189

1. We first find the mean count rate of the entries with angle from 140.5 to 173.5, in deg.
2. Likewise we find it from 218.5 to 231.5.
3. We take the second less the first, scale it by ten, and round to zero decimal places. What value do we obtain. -35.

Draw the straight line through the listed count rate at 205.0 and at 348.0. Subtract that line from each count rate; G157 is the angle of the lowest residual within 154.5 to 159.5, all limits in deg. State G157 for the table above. 155.0 deg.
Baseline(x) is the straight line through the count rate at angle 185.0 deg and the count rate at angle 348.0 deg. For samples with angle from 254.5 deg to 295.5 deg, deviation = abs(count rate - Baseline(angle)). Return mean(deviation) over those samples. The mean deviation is 6.8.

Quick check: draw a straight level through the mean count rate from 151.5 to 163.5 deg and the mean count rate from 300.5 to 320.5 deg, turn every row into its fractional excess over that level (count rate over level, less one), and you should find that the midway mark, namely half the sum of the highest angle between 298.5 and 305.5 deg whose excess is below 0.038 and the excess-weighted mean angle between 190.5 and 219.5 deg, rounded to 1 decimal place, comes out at 256.7 deg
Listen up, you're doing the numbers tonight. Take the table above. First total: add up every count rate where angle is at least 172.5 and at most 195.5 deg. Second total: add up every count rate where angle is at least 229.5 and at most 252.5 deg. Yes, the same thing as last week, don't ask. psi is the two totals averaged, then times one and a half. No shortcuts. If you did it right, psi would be 7791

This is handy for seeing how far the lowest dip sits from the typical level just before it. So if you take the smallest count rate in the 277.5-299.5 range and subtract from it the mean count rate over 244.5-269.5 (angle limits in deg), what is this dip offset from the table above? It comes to -24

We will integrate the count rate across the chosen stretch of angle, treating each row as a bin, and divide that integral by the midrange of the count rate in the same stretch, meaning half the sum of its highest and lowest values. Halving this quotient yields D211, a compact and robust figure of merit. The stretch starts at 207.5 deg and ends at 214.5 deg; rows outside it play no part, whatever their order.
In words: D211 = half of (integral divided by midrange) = 3.512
